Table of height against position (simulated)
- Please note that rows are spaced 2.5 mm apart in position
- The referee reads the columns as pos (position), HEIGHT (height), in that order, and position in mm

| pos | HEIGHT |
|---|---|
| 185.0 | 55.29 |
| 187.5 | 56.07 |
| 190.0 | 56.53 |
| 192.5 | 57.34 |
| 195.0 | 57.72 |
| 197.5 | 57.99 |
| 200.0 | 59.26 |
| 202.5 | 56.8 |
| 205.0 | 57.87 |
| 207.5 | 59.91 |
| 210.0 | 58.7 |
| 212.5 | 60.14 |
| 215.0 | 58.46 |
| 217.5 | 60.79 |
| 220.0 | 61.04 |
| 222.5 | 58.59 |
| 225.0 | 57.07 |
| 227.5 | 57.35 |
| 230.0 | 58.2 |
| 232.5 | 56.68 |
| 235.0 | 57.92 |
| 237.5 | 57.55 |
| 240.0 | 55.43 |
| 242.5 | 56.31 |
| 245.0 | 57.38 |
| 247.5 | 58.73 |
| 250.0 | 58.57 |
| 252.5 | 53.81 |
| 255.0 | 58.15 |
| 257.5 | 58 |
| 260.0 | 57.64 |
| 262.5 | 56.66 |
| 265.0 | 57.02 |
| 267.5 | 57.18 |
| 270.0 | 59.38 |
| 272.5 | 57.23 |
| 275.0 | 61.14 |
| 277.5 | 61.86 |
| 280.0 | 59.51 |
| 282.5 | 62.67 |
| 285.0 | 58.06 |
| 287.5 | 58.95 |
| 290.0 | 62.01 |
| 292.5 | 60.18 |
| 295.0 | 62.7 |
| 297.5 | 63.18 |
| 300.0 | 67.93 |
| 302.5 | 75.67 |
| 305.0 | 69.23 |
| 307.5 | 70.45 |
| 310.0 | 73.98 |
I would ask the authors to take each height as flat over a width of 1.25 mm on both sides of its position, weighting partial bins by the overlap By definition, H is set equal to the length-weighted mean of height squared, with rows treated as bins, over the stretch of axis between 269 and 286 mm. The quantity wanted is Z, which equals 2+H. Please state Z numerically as 3607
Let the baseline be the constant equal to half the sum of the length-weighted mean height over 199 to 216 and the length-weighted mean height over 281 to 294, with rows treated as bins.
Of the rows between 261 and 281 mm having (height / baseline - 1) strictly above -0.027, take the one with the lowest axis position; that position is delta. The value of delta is 270.0 mm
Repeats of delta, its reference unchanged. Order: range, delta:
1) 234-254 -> 247.5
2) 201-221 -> 207.5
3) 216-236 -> 217.5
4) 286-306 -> 287.5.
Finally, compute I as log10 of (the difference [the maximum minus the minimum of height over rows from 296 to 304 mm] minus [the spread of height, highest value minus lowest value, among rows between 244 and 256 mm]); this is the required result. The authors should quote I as 0.9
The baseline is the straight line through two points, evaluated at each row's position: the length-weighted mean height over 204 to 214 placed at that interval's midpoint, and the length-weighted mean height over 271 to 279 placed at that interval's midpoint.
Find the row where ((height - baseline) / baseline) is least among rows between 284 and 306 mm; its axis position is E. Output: 285.0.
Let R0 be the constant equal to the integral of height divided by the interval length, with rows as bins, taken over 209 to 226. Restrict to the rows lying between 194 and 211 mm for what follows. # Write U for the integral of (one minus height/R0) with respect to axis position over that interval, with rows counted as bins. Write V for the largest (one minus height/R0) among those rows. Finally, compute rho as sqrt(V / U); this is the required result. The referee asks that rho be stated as 0.389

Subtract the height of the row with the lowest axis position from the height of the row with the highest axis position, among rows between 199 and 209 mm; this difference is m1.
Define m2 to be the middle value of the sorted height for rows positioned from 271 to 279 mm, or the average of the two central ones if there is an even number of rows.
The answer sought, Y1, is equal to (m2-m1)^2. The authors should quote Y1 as 3659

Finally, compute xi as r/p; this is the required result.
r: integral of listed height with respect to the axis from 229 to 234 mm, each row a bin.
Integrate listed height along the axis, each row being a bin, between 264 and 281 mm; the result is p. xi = 0.3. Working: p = 1004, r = 287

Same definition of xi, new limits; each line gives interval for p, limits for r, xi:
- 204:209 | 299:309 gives 2.4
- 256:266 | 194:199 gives 0.5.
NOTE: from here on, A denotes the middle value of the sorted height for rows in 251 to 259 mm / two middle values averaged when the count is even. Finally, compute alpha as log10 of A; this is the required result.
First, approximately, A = 58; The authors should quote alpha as 1.763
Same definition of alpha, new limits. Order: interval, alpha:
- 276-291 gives 1.783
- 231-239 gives 1.760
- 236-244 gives 1.751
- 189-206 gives 1.761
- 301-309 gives 1.848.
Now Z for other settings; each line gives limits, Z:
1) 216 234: 3429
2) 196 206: 3364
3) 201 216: 3444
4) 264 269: 3276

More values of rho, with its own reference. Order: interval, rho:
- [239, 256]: 0.368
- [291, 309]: 0.079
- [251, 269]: 0.363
